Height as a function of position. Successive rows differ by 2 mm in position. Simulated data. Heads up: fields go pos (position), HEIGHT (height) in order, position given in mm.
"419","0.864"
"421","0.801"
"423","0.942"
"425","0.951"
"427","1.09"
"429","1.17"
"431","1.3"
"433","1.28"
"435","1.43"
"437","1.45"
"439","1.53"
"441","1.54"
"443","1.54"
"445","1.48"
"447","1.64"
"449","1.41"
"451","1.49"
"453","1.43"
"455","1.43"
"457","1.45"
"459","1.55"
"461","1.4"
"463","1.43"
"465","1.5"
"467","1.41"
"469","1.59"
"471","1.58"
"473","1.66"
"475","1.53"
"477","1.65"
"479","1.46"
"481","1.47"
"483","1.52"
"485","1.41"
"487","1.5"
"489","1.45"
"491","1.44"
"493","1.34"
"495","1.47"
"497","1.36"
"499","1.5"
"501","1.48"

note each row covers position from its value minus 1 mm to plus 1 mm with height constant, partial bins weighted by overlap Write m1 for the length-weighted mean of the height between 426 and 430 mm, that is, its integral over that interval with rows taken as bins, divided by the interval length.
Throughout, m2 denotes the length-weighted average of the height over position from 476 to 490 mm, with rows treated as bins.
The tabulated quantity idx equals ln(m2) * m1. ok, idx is 0.45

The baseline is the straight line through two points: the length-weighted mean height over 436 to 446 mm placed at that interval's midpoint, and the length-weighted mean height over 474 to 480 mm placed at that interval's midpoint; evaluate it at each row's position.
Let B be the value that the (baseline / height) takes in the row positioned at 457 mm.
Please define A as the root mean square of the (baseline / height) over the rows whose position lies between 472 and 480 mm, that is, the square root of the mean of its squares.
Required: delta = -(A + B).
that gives -2.04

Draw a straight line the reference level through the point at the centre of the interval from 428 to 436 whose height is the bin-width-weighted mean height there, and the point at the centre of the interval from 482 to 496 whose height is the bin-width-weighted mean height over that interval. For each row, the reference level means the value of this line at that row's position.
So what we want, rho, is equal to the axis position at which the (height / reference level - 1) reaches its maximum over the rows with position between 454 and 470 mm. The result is 469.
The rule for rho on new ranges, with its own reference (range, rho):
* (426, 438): 437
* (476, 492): 477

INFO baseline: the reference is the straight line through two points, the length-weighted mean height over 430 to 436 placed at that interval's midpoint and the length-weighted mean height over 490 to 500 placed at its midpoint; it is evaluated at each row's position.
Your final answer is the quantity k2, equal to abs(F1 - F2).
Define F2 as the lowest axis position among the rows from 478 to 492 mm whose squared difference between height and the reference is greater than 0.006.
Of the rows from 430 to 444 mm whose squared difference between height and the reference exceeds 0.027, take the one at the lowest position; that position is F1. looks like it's 44 mm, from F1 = 439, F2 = 483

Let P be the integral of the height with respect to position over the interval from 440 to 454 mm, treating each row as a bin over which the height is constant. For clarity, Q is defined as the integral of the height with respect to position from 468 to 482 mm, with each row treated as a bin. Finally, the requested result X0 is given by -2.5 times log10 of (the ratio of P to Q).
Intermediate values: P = 21.1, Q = 21.9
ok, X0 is 0.04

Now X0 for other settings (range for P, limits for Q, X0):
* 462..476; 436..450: -0.01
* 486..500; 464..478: 0.09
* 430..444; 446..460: 0.04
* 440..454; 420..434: -0.36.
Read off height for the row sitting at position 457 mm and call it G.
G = 1.45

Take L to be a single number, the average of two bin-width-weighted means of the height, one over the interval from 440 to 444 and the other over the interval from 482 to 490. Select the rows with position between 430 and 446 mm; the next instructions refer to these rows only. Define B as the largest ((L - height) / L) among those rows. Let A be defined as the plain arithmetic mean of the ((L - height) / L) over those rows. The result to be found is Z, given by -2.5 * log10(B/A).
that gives -1.4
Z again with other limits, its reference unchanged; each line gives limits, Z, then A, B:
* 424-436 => -0.7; 0.20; 0.368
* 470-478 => 1.5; -0.07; -0.017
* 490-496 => -0.7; 0.06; 0.110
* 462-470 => -1.6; 0.01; 0.063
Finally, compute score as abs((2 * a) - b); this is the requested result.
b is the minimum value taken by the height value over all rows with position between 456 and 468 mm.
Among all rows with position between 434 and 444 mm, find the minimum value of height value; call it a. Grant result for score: 1.46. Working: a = 1.43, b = 1.4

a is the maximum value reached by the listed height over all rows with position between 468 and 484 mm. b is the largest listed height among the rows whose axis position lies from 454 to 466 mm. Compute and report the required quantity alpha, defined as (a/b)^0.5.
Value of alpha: 1.03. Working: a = 1.66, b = 1.55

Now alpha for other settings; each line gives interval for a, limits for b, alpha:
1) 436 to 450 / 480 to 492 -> 1.04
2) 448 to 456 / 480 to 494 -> 0.99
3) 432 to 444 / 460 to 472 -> 0.98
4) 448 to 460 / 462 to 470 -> 0.99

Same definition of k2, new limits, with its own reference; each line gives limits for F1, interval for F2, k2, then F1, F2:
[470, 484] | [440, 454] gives 30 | 471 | 441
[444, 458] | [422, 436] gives 24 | 447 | 423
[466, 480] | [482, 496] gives 14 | 469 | 483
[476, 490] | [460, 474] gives 12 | 477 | 465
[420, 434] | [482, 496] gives 62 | 421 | 483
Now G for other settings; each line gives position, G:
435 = 1.43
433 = 1.28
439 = 1.53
